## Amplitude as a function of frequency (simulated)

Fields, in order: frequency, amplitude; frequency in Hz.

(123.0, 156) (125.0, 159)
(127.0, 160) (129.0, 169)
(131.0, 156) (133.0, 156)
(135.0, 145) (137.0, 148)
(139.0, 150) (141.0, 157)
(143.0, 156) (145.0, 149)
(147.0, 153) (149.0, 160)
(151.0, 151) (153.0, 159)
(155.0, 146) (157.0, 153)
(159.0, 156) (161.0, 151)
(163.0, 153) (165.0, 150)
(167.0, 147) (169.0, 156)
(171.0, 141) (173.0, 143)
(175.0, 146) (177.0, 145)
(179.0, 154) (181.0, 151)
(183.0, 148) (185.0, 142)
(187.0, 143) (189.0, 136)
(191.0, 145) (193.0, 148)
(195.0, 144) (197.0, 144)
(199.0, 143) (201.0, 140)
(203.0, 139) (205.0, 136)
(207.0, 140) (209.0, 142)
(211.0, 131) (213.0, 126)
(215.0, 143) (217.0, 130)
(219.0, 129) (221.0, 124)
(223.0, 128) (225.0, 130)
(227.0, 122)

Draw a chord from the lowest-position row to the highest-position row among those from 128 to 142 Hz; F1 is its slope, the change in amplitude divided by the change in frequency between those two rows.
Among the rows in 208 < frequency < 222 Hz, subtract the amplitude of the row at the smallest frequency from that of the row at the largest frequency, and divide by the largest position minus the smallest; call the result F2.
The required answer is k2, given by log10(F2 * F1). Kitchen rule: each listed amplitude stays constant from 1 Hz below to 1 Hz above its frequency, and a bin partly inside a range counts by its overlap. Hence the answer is 0.18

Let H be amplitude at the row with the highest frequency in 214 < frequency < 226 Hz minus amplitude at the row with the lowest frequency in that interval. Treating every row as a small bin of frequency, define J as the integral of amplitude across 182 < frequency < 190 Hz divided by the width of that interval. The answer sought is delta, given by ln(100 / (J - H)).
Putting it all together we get -0.440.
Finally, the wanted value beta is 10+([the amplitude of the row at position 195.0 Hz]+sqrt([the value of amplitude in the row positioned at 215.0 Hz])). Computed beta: 166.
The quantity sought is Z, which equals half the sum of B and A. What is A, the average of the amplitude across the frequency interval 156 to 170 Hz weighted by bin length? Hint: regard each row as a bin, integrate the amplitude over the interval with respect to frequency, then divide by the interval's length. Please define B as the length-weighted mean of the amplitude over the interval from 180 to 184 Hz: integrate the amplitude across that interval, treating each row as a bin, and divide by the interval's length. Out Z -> 151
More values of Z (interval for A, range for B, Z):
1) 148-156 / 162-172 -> 152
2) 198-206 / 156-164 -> 146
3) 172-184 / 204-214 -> 141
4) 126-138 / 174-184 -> 152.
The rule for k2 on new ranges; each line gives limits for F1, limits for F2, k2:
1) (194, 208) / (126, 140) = -0.56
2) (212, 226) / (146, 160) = -1.08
